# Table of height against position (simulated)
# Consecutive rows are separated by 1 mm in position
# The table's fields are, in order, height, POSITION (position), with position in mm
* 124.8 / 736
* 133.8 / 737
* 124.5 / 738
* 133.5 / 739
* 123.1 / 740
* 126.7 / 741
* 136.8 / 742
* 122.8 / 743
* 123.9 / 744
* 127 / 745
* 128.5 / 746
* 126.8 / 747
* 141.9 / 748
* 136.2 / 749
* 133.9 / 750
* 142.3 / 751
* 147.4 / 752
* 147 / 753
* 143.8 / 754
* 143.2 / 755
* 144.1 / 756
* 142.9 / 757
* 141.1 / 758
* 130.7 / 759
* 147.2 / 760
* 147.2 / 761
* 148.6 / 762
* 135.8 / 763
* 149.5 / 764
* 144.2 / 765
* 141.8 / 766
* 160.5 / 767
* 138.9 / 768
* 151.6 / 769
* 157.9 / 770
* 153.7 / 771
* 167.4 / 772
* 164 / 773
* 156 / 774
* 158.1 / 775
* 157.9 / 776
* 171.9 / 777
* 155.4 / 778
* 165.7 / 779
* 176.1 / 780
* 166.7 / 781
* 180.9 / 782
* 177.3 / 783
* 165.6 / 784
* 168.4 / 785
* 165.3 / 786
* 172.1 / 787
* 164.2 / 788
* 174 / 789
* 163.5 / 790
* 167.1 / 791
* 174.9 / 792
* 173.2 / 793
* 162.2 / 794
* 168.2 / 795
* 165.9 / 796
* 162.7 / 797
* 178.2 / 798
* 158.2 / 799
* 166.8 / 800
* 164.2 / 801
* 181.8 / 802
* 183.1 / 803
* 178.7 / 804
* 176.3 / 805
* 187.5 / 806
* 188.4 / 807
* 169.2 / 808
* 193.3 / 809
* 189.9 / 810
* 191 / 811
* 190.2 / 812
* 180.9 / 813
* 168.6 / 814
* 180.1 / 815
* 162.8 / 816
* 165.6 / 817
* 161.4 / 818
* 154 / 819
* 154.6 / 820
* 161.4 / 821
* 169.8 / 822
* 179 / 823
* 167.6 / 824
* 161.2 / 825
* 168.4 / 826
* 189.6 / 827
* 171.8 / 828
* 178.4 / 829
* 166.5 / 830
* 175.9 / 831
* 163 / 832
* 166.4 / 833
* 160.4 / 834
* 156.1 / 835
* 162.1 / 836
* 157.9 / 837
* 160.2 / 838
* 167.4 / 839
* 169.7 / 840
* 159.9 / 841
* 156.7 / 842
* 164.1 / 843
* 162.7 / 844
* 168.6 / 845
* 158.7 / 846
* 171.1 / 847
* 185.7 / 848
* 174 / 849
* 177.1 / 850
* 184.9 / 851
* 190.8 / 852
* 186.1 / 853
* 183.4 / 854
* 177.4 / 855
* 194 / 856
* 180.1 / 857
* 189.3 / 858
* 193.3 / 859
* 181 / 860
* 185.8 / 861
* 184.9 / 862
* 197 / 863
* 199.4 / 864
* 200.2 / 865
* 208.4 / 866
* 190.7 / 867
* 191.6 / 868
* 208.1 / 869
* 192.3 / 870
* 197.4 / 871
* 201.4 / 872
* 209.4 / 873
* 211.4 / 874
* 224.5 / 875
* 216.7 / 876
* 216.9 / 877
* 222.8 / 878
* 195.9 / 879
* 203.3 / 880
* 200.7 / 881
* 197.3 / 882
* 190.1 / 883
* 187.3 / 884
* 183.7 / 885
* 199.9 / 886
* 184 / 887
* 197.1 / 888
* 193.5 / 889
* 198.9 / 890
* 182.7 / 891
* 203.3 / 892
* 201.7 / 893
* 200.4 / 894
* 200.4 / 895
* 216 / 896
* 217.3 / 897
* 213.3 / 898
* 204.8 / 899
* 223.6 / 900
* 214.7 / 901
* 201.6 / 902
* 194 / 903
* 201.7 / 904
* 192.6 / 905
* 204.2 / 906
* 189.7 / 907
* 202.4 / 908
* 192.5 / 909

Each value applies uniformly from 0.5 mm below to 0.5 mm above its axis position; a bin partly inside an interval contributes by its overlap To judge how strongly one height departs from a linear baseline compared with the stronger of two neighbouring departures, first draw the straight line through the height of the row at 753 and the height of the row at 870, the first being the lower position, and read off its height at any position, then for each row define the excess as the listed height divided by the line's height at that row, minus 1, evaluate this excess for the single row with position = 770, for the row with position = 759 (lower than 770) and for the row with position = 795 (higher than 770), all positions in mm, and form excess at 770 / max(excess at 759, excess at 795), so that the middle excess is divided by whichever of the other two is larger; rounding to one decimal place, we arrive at 0.9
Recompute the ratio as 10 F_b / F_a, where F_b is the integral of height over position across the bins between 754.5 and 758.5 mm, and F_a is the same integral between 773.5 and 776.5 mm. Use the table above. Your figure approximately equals 12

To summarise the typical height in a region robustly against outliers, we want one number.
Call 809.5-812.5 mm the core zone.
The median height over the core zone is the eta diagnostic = 190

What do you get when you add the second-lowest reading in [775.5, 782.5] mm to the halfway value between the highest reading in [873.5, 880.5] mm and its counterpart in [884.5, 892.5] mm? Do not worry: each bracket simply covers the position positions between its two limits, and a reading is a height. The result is 372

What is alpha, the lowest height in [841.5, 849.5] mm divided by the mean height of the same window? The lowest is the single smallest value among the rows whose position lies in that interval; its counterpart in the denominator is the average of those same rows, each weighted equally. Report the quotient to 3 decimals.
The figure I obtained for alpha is 0.934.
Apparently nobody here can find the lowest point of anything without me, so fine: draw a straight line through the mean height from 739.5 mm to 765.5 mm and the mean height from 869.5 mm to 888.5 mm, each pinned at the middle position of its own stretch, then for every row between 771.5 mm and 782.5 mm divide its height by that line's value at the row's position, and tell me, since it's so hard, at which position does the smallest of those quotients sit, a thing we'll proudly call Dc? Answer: 778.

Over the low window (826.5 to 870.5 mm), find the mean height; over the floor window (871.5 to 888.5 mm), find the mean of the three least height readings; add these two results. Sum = 363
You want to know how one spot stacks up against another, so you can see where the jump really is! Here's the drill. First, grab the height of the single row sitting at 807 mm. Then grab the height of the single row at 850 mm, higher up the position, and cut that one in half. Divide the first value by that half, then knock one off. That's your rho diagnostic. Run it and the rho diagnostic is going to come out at 1.1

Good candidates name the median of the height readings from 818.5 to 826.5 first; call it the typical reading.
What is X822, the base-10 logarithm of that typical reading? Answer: 2.22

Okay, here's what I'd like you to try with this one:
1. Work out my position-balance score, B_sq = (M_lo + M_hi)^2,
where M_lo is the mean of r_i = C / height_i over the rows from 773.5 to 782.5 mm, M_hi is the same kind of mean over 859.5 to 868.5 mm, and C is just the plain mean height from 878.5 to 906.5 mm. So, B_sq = 5.1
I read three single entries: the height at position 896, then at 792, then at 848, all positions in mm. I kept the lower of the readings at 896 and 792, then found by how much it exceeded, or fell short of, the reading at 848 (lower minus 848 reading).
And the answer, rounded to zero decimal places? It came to -11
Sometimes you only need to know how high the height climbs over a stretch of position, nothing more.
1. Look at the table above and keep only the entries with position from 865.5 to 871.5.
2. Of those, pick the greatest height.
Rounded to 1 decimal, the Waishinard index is 208.4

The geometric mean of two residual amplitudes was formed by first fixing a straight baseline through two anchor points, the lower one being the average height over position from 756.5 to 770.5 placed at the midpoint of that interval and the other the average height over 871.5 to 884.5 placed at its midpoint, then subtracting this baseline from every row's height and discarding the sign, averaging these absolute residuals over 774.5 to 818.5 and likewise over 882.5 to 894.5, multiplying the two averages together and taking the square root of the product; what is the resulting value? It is 14.1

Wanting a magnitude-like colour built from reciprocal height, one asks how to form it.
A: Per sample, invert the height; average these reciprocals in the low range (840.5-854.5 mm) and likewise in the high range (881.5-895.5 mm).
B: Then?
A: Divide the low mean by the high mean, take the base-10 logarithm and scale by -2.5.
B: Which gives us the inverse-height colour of -0.13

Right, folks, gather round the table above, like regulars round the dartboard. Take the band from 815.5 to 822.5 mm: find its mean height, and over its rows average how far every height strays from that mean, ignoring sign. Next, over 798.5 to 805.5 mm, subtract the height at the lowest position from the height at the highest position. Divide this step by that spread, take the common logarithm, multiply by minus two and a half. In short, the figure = -1.6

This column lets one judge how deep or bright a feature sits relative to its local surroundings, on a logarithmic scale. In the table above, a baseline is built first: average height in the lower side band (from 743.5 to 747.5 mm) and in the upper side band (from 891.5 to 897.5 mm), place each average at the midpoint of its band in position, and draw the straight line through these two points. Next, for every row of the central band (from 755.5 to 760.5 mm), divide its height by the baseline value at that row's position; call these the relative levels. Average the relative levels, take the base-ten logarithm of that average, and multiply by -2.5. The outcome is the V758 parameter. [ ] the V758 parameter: -0.063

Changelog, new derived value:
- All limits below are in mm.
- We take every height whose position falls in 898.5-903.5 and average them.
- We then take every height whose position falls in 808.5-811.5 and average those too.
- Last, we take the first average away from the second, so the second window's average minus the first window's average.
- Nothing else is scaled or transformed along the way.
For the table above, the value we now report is -16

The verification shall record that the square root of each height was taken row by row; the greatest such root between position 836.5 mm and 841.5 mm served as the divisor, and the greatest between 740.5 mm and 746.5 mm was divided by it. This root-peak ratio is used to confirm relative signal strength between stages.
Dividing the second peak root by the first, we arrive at 0.898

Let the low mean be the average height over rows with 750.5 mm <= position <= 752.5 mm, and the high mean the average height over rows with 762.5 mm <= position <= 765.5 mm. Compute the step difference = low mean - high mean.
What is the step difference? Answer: 2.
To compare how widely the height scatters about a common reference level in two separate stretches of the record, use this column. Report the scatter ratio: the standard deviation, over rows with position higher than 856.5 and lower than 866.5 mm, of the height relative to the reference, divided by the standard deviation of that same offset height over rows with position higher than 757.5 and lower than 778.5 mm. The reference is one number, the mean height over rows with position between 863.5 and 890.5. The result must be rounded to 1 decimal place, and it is 0.9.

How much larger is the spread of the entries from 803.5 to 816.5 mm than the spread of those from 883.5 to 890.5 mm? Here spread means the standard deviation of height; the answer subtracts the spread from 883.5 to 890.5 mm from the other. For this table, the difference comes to 3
